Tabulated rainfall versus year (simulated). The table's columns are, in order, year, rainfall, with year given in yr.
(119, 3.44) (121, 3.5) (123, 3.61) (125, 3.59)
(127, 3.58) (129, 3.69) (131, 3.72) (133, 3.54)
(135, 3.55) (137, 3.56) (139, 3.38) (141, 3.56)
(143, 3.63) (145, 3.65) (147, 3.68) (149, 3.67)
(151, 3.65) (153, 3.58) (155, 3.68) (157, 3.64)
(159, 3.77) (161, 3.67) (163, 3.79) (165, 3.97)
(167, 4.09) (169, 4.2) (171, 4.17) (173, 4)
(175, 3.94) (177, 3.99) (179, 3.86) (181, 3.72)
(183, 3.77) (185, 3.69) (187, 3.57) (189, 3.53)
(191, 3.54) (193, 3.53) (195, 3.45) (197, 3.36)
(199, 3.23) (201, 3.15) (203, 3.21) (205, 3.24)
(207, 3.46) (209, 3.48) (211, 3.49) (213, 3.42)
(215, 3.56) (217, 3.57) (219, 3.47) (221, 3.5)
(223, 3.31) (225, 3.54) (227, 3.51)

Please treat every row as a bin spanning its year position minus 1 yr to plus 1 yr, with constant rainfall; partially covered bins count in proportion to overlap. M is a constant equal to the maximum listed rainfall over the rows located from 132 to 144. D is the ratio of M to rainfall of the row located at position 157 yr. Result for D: 1.00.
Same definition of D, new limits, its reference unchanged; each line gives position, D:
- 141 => 1.02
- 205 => 1.12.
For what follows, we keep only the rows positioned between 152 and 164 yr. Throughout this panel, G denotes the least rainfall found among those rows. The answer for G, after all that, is 3.58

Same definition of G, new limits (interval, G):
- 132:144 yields 3.38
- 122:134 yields 3.54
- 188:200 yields 3.23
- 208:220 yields 3.42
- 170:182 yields 3.72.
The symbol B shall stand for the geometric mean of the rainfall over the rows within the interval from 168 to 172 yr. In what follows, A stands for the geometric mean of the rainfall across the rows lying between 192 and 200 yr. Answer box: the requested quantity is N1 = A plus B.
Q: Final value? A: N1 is 7.58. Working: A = 3.39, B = 4.18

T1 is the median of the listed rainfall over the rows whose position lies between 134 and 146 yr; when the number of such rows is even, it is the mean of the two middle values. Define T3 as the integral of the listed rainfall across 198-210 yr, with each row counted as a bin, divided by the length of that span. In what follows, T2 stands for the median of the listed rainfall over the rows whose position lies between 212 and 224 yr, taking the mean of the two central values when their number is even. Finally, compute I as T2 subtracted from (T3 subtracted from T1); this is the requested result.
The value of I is -3.2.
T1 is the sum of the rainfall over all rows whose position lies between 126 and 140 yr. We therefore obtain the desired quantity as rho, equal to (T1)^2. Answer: 626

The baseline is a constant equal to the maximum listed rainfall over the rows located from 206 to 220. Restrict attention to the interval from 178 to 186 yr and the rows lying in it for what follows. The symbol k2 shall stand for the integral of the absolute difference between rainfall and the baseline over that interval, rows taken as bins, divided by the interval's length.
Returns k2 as 0.19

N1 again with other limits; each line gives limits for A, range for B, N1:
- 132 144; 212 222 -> 7.04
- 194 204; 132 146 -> 6.83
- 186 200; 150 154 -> 7.07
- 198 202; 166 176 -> 7.27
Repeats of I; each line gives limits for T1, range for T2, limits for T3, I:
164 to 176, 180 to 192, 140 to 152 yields -3.2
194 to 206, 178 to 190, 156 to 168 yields -4.3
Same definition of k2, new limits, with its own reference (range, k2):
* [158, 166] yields 0.23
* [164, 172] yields 0.54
